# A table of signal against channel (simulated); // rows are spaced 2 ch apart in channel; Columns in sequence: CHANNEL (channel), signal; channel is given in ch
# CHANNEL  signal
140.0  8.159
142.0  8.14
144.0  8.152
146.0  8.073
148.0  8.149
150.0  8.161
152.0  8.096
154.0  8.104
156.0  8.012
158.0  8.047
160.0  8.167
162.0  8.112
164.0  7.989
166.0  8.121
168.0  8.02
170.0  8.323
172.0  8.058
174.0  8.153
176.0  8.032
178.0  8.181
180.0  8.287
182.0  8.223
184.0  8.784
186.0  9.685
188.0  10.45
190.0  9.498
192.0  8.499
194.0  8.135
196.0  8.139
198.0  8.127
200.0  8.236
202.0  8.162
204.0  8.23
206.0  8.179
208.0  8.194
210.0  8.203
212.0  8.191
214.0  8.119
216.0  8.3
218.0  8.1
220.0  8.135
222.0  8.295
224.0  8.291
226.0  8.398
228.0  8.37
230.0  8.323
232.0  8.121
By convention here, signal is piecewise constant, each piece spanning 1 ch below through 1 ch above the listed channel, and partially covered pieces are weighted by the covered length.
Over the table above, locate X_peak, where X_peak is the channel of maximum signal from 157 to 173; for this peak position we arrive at 170.0 ch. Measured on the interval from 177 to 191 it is 188.0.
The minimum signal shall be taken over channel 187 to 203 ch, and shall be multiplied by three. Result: 24.4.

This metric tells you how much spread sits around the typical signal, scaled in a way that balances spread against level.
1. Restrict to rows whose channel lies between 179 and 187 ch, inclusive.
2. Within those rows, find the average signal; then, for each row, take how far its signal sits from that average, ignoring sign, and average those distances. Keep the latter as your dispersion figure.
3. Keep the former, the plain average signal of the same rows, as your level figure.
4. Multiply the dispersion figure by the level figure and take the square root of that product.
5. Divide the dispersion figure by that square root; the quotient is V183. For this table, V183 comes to 0.24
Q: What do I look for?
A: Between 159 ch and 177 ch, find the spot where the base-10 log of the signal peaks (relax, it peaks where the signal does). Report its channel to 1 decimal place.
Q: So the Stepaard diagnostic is 170.0 ch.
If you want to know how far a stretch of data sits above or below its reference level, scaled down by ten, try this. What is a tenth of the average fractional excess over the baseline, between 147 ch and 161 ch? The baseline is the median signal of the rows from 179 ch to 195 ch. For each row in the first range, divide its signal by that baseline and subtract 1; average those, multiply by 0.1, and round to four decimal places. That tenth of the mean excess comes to -0.0062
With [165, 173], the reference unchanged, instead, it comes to -0.0059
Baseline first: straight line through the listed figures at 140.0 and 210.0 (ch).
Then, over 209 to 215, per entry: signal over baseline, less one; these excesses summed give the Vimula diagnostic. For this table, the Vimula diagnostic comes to -0.012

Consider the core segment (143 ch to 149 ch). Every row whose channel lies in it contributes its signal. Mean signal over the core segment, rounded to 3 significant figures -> 8.12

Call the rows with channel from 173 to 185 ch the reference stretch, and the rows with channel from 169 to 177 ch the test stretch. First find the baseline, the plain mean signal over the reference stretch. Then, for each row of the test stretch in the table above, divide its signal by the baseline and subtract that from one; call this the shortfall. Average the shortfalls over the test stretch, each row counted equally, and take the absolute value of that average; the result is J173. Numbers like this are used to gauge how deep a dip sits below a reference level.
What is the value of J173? 0.016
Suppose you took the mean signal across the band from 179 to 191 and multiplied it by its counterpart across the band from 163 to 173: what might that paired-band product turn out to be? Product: 74.2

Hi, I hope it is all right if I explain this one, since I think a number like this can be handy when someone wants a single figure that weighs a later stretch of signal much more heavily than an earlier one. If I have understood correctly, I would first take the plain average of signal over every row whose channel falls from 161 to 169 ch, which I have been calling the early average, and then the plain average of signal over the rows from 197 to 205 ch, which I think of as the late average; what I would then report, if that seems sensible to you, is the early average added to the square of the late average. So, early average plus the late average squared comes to 75.1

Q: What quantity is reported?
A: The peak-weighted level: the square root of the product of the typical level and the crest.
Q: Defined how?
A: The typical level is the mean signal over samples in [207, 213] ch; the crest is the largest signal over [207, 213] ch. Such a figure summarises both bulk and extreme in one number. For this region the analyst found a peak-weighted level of 8.20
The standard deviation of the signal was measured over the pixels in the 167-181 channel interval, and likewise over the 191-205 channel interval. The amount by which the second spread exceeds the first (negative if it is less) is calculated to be 0.01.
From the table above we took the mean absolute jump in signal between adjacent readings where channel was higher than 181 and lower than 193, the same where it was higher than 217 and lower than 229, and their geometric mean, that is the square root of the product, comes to 0.24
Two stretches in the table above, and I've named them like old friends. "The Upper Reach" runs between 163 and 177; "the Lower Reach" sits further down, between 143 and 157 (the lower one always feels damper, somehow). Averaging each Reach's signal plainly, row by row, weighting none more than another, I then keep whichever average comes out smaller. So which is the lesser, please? 8.10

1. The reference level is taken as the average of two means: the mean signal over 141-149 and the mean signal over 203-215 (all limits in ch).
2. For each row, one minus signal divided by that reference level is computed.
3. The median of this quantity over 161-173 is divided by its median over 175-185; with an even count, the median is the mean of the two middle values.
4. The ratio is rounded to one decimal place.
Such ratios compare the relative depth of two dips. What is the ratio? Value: -1.1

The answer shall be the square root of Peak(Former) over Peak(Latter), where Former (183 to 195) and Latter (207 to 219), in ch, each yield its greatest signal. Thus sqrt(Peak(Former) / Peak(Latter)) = 1.12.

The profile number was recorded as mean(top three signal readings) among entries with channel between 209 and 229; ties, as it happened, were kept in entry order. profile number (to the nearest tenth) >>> 8.4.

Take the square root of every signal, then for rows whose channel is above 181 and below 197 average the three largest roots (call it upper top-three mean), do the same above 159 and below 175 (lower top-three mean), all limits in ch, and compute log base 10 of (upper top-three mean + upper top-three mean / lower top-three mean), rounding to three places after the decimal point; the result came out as 0.627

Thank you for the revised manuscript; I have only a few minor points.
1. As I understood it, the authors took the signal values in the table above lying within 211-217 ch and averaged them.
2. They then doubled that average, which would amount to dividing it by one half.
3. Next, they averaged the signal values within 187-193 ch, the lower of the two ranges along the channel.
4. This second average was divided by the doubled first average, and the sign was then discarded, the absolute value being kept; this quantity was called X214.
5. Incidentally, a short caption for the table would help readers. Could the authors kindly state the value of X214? 0.58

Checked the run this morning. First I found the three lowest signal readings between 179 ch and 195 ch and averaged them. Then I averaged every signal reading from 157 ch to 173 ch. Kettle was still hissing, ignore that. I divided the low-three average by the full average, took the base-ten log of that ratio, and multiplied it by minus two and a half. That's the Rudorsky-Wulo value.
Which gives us -0.015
